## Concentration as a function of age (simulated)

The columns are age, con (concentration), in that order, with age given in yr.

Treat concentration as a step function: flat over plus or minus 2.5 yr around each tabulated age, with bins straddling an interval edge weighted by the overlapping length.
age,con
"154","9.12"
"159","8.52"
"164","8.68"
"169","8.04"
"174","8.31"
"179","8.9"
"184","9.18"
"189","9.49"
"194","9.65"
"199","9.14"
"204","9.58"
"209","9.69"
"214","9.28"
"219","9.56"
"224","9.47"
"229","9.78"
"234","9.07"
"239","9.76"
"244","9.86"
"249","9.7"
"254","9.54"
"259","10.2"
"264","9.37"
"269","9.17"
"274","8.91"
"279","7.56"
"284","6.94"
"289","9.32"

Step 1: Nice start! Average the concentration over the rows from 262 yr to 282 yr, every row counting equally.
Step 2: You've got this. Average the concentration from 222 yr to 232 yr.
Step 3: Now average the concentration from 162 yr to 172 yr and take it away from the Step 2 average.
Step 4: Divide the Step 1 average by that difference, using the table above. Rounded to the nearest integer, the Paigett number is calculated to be 7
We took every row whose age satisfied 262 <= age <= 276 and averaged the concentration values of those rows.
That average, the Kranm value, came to 9.15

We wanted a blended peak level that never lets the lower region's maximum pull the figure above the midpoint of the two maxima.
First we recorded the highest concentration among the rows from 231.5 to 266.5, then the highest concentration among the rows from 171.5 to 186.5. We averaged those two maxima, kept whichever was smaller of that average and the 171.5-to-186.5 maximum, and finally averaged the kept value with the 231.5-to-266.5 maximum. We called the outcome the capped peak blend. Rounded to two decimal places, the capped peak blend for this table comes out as 9.69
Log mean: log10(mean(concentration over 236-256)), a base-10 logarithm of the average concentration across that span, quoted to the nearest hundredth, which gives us 0.99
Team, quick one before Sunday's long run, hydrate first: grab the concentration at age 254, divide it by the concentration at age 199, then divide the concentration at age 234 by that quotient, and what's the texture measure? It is 8.7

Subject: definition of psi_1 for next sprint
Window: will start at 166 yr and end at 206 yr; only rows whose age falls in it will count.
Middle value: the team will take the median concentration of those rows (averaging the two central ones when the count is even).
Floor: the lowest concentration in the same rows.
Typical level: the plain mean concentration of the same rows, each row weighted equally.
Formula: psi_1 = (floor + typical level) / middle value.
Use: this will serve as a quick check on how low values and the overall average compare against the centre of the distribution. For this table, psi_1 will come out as 1.86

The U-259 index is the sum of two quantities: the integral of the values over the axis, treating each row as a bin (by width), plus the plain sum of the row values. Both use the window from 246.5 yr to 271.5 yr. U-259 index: 288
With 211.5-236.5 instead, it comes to 283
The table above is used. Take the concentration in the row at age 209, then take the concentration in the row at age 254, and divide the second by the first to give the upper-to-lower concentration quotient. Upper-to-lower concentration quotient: 0.98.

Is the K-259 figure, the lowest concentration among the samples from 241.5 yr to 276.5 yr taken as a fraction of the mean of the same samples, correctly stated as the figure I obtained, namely 0.934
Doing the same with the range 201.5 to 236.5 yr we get 0.956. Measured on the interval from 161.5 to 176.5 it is 0.964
